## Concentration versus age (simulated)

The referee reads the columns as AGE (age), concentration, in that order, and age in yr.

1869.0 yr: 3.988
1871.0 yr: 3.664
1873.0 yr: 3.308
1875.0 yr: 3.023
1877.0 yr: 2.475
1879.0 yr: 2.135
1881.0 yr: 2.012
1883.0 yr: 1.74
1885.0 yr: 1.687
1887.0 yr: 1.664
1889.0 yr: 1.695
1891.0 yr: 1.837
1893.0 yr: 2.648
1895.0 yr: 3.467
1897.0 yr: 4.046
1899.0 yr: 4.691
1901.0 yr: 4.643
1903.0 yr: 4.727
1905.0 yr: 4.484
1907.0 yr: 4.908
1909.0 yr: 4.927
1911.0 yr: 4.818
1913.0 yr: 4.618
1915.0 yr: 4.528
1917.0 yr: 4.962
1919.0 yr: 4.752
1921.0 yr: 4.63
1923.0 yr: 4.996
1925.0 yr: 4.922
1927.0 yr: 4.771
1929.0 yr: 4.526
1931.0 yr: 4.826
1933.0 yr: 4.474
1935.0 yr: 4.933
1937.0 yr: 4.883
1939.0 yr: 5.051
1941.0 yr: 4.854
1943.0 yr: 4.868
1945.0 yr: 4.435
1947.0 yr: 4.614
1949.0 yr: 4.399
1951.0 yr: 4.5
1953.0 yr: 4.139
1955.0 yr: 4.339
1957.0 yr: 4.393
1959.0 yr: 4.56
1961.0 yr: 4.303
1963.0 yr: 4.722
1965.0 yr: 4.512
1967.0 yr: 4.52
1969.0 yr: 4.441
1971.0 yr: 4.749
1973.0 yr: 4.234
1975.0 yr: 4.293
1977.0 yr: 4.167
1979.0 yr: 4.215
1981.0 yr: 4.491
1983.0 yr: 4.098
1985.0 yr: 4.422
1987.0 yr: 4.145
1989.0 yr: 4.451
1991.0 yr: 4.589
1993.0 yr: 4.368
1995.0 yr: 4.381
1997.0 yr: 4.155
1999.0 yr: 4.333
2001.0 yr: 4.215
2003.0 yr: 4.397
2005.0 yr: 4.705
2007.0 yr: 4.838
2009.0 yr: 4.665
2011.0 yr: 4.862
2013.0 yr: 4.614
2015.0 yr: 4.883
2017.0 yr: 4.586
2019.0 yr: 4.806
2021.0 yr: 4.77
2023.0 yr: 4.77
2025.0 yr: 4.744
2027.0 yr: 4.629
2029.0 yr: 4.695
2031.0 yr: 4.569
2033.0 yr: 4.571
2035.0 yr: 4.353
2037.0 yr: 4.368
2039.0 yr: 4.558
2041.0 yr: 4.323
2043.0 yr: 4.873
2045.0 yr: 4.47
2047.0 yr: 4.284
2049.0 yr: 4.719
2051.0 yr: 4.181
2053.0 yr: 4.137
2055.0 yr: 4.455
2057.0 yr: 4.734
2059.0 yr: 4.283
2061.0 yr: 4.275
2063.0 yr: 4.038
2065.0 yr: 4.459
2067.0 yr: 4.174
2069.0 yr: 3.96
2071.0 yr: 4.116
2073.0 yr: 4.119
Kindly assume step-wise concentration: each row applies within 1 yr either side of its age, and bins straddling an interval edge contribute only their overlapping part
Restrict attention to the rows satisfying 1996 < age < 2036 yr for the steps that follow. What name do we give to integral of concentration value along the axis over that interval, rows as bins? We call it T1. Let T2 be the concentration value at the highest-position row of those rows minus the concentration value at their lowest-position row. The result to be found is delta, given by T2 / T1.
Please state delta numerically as 0.0011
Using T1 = 184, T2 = 0.20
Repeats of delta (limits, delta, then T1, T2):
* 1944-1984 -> -0.0019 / 176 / -0.34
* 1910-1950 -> -0.0022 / 190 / -0.42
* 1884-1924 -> 0.0210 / 157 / 3.31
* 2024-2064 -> -0.0040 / 179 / -0.71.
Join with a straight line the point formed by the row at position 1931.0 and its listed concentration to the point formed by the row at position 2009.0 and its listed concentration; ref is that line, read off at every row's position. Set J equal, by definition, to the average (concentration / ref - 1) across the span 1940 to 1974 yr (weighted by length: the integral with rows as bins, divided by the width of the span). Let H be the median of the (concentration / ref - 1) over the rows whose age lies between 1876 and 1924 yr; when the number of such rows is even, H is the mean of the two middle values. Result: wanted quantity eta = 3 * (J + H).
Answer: -0.392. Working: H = -0.075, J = -0.06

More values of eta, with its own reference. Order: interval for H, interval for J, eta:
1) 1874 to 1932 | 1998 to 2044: -0.206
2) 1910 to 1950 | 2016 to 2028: 0.017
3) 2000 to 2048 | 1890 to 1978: -0.224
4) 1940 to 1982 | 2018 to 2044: -0.195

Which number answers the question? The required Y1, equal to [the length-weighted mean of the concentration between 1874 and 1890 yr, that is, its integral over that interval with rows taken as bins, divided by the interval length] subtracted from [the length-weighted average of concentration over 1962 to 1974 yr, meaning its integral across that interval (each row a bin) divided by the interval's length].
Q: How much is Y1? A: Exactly 2.5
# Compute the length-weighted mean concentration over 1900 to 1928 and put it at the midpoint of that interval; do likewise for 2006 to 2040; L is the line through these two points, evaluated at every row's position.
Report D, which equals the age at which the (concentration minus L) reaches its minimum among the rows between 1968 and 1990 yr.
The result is 1983.0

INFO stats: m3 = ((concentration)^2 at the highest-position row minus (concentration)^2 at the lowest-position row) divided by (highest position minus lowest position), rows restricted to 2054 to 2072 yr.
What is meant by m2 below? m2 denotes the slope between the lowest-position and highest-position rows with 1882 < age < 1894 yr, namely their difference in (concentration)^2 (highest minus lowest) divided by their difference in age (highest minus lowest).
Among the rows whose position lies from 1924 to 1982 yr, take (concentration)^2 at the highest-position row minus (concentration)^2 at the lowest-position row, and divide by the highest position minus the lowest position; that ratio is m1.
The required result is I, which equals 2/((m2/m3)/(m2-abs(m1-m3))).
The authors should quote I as -0.26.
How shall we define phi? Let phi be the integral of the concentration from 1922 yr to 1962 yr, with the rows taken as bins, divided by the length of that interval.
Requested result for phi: 4.64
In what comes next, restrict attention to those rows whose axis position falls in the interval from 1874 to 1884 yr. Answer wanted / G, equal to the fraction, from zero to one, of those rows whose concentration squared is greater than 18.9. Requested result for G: 0.0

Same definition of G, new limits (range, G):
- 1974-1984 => 0.2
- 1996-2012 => 0.6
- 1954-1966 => 0.7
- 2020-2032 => 1.0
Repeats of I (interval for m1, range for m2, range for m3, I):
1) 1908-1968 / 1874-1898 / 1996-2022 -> 0.05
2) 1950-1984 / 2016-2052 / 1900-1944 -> 0.26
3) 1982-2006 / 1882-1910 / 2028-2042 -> -0.20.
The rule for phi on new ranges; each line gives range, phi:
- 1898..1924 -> 4.74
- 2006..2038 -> 4.67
